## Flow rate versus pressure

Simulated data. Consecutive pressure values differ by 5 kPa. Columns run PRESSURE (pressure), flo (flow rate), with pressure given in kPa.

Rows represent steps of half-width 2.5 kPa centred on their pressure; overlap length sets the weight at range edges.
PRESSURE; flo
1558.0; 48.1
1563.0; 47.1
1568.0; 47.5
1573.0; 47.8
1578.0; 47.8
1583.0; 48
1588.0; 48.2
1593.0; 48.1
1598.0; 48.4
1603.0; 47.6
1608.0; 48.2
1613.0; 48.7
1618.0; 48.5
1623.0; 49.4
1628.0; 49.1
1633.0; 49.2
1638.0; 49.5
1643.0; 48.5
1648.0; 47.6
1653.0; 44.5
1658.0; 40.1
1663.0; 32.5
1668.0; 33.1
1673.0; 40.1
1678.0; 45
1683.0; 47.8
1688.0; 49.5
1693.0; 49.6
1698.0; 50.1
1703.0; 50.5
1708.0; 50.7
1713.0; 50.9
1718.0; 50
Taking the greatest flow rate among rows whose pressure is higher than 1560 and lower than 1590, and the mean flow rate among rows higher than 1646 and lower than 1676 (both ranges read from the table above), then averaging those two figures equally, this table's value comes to 44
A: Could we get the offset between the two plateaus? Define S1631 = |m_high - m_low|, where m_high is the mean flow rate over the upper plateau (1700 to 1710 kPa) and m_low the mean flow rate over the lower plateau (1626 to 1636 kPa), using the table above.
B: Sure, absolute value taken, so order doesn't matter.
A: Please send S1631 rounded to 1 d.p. 1.4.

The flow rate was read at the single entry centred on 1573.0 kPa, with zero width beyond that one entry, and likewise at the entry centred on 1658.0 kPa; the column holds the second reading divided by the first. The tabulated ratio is 0.84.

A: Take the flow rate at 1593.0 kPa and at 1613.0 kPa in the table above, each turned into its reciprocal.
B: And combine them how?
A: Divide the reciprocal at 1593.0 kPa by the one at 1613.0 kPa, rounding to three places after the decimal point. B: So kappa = 1.012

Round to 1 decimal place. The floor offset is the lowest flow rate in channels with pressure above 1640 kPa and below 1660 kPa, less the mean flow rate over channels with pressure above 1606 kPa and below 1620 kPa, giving -8.4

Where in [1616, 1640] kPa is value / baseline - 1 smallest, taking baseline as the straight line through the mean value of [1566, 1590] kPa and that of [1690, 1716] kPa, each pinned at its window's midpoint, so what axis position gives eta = 1618.0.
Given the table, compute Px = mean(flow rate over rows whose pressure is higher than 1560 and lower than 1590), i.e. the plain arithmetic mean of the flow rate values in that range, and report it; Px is 47.7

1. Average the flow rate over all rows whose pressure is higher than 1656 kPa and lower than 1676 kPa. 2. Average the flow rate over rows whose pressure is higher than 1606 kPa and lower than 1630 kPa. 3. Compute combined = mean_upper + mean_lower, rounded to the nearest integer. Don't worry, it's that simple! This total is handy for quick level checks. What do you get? 85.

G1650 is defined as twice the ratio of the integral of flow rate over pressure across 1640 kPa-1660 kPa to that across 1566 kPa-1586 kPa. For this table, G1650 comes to 1.9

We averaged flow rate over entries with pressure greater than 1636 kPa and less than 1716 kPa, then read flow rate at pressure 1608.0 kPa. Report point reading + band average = 93.8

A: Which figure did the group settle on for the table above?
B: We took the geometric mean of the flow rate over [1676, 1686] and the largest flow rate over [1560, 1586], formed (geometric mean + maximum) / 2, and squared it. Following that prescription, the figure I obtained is 2227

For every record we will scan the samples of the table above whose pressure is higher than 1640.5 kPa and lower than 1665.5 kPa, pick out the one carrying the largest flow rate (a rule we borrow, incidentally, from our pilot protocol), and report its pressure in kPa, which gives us 1643.0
